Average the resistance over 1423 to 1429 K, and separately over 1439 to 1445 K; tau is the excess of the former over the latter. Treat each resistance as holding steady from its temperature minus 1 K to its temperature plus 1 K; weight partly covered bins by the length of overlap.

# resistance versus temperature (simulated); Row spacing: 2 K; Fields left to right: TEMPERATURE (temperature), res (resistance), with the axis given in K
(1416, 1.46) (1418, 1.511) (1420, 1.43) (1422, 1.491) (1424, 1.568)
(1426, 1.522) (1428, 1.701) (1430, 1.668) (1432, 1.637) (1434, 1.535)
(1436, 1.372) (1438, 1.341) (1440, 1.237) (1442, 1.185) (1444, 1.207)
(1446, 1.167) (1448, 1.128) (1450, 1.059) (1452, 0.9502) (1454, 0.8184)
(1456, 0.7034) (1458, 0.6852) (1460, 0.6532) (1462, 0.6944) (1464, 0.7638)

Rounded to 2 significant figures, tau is 0.39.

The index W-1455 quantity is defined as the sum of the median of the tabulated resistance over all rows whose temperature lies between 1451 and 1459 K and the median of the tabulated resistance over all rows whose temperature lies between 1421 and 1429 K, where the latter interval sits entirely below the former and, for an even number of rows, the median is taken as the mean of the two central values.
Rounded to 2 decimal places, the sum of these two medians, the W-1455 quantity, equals 2.31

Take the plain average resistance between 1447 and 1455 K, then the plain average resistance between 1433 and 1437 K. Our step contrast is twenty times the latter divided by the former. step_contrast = 29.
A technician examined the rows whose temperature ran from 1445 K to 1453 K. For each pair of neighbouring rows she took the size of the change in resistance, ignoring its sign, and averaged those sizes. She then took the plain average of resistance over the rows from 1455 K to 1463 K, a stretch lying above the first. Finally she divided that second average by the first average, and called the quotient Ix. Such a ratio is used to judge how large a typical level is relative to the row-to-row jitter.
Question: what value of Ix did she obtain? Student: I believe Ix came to 9.5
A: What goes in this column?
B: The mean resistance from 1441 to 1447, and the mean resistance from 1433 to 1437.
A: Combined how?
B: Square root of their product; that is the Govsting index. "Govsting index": 1.31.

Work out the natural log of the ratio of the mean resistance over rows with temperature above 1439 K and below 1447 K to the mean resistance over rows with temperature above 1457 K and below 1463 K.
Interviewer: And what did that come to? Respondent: 0.57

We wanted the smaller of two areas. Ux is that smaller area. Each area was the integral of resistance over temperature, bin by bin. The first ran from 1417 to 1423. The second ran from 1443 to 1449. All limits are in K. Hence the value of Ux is 7.0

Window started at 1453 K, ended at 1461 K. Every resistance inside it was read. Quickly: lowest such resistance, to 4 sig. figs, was 0.6532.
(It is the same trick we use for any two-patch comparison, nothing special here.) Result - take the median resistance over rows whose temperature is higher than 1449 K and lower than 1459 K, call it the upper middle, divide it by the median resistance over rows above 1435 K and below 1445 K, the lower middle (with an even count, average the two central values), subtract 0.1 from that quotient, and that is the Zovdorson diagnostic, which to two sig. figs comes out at 0.56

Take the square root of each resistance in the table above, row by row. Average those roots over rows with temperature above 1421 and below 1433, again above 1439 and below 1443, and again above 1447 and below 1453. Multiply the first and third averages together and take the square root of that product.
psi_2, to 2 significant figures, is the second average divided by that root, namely 0.97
